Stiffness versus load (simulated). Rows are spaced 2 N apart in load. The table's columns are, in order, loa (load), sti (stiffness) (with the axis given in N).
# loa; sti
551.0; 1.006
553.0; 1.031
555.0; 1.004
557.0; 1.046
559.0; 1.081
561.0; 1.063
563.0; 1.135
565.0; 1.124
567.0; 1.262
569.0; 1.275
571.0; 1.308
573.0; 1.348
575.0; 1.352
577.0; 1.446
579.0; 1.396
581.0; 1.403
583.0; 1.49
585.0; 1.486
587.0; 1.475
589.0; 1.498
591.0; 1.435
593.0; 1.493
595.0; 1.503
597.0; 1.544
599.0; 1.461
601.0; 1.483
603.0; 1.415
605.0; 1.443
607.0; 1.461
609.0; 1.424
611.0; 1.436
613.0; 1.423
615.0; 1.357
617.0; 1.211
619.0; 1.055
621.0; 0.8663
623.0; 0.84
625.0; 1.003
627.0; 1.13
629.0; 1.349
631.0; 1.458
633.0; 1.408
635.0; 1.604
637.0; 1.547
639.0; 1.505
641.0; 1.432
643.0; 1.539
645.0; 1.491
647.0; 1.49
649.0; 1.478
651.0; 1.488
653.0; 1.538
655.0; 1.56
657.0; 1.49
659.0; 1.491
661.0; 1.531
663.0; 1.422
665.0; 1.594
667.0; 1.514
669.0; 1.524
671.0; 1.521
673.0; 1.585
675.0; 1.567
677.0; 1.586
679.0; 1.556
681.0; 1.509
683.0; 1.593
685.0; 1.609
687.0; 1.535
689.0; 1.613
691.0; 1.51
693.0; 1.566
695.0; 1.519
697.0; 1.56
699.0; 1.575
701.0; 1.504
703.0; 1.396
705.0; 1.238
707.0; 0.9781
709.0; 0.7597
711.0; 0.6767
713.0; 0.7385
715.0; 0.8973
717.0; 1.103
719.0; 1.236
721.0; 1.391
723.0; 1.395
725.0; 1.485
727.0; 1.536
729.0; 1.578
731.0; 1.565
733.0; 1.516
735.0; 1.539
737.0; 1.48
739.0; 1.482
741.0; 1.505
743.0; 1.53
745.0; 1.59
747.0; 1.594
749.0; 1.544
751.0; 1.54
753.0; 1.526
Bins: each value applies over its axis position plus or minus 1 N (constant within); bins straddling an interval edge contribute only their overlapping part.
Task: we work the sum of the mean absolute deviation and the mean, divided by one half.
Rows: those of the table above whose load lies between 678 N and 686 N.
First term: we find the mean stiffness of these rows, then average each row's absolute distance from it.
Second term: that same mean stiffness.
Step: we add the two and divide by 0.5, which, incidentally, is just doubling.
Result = 3.20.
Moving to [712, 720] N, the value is 2.34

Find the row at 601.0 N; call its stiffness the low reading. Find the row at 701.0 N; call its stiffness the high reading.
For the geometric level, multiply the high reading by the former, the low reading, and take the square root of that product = 1.49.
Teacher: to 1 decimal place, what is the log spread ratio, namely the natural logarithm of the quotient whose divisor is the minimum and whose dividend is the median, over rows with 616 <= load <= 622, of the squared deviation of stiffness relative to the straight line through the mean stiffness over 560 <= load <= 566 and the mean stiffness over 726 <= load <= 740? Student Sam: 3.7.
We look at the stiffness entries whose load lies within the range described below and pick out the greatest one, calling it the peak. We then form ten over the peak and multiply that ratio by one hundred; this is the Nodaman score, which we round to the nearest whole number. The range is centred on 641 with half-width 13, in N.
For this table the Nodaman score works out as 623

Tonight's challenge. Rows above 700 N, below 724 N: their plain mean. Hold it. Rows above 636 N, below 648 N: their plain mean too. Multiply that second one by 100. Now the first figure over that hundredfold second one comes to 0.0074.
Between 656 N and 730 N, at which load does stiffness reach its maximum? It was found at 689.0 N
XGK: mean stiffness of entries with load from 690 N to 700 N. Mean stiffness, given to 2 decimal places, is 1.55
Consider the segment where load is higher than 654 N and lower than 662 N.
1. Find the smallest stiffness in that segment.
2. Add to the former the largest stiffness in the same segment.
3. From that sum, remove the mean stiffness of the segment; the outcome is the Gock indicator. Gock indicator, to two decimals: 1.53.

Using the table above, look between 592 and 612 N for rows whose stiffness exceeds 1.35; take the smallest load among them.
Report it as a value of 593.0 N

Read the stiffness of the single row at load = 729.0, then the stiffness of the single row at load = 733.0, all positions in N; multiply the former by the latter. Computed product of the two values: 2.39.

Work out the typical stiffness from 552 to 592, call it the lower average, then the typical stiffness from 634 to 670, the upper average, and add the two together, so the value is 2.80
